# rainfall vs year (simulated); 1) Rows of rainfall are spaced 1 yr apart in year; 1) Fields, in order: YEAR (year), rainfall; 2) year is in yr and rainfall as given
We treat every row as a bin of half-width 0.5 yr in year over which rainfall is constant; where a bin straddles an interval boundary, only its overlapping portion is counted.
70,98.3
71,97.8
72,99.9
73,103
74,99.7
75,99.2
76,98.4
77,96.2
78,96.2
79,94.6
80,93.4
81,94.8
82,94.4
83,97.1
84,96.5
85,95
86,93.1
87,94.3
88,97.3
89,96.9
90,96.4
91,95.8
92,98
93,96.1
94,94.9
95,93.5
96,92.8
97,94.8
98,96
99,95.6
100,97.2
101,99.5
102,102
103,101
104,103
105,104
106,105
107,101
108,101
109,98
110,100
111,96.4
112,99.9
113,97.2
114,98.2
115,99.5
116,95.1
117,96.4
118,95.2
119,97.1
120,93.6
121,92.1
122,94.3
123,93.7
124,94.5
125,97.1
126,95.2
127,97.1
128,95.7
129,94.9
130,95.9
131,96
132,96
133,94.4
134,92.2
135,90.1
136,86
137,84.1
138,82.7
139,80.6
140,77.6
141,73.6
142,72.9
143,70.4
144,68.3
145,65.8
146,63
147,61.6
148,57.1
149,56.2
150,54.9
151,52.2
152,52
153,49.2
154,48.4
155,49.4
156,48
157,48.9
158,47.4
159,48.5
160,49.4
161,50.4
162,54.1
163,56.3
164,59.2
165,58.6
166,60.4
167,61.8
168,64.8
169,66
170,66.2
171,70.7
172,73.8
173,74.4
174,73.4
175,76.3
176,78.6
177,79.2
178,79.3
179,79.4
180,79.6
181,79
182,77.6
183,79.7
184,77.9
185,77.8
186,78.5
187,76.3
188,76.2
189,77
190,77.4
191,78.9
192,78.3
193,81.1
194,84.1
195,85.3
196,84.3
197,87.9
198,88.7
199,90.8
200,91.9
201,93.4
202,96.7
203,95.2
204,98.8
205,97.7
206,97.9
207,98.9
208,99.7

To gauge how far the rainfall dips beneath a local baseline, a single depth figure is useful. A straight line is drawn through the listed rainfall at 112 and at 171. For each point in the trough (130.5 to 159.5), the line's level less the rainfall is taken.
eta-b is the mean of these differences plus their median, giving 33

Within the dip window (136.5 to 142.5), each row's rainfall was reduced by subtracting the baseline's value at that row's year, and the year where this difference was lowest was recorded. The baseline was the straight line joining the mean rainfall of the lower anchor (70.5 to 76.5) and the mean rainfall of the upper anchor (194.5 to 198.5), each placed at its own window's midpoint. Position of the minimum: 142 yr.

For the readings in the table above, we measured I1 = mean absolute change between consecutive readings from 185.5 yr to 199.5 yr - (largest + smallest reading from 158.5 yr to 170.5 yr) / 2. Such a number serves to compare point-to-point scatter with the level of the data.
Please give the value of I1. -56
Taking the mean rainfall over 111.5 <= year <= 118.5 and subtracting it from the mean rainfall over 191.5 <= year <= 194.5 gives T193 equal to -16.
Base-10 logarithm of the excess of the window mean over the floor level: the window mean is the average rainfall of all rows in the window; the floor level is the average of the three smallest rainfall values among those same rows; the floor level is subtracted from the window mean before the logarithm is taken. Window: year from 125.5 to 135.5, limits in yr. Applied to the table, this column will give 0.40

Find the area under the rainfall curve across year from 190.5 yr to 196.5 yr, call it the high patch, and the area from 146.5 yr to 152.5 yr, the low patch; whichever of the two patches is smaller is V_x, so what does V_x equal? 334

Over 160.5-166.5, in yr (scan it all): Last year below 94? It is 166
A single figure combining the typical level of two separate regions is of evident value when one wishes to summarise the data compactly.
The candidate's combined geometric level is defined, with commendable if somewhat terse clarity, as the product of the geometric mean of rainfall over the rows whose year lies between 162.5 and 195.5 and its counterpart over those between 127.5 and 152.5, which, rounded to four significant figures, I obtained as 5517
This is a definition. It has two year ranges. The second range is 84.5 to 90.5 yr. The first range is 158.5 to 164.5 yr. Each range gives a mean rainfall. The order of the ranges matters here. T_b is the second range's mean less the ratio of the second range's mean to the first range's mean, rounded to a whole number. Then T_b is 94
